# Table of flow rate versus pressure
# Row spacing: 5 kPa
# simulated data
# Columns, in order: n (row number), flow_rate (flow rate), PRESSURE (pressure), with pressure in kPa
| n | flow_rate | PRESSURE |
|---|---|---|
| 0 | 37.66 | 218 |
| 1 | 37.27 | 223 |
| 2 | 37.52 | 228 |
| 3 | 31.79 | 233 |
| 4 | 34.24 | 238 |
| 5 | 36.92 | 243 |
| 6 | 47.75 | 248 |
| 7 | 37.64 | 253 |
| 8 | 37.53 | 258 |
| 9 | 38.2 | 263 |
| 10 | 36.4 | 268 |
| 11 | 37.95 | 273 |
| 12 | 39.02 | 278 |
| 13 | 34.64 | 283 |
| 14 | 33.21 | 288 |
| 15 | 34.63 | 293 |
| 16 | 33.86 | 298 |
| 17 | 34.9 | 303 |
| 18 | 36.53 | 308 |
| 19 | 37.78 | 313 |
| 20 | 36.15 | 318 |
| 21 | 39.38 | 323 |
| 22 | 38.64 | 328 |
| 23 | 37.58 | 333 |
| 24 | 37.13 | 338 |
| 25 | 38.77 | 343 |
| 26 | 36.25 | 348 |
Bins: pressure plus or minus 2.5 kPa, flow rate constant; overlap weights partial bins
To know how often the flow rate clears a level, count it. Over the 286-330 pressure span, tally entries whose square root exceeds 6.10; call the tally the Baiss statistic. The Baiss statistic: 3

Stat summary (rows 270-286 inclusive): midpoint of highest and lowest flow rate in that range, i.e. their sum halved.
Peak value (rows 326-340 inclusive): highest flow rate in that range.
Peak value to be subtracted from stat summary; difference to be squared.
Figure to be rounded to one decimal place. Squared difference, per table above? 3.3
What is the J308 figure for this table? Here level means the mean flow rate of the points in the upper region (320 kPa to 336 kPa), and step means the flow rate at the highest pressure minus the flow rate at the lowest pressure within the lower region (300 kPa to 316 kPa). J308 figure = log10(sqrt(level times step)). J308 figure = 1.02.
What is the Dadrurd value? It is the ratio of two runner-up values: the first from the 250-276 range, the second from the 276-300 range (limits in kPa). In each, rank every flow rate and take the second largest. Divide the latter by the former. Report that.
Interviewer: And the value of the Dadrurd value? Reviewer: 0.91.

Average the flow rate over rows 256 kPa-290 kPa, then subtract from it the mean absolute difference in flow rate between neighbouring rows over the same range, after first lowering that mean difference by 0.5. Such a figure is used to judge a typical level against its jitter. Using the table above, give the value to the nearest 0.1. 35.4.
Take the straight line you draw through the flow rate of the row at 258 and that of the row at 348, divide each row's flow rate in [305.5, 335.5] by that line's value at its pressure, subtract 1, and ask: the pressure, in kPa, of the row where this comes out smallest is 318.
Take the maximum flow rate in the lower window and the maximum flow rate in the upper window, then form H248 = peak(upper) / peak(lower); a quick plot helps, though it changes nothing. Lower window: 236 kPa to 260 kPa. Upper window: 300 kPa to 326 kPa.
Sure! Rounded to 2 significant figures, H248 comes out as 0.82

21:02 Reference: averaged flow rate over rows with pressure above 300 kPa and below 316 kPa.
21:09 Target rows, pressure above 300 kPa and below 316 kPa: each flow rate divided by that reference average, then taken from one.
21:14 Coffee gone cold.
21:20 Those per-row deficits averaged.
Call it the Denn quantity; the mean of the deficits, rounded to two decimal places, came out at 0.00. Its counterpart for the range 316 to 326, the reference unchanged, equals -0.04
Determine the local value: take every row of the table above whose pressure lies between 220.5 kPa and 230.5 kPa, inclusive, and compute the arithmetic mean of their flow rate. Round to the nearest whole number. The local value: 37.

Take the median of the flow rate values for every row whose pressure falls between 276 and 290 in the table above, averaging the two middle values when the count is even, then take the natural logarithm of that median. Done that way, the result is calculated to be 3.55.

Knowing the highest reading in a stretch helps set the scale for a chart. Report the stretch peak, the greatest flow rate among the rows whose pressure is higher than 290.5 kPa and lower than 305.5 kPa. 34.9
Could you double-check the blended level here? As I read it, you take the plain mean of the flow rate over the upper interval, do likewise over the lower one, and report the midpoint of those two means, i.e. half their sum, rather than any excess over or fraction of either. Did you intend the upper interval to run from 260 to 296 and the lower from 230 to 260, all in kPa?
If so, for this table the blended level 37.0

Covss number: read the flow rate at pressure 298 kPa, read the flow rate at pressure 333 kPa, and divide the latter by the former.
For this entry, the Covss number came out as 1.11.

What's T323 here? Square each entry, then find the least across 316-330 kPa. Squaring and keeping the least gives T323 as 1307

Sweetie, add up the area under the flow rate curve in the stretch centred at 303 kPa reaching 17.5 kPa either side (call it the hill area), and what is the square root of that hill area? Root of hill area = 35.1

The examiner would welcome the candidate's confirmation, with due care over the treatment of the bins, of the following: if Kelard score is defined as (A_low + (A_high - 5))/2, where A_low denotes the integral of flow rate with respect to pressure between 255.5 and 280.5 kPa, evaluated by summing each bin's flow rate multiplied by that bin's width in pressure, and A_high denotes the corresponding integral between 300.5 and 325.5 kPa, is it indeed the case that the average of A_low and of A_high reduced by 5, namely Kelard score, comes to 932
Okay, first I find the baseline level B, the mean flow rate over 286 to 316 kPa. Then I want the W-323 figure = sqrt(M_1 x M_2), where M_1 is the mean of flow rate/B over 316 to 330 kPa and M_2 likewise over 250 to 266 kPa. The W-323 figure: 1.08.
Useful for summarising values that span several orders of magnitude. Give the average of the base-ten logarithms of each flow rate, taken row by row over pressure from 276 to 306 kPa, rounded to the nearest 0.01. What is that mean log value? 1.54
